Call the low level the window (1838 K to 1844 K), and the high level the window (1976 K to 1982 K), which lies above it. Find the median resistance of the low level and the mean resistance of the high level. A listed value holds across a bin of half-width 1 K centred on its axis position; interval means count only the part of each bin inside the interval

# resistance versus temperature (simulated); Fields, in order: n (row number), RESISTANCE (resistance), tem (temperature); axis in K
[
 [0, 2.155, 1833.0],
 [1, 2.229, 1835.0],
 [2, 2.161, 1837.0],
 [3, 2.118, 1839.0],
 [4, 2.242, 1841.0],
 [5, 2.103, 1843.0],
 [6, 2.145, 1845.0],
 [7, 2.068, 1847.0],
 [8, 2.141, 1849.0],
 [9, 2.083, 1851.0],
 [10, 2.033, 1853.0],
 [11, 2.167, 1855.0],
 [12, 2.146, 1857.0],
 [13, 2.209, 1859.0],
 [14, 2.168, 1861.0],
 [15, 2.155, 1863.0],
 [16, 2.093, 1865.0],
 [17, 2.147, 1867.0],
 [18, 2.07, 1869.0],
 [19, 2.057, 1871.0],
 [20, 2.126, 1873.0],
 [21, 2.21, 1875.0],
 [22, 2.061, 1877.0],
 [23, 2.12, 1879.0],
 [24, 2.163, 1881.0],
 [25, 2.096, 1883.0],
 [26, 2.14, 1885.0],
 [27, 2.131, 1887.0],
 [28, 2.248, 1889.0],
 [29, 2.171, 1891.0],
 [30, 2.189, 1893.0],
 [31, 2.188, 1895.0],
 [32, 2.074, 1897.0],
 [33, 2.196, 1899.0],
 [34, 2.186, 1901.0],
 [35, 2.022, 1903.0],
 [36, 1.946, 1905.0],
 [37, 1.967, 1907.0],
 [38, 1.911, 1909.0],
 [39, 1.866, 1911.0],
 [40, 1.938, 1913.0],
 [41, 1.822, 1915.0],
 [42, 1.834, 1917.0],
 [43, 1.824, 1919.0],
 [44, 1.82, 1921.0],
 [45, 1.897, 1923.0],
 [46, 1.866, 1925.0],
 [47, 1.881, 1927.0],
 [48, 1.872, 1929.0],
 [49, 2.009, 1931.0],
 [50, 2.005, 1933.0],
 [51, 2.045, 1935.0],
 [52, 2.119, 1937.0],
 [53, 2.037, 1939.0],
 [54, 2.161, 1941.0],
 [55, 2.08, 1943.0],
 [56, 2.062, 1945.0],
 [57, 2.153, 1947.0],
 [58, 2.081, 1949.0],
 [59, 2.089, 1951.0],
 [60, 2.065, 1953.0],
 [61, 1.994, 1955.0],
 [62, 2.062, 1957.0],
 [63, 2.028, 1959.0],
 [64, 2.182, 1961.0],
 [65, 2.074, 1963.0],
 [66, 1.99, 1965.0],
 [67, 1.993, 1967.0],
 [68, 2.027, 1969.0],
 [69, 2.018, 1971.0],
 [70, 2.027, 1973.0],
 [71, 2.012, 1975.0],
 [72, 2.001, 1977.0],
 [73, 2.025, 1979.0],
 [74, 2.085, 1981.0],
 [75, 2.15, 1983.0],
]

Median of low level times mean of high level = 4.31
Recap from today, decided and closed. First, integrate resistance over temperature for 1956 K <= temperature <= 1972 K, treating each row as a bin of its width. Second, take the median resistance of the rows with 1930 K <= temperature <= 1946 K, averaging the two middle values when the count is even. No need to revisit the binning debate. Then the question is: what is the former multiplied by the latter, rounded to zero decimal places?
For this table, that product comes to 67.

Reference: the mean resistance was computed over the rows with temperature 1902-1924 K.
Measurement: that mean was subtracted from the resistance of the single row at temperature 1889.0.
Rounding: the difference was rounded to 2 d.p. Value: 0.35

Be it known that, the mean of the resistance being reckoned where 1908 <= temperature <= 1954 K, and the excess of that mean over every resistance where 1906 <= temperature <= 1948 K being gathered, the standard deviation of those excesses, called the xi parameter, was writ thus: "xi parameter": 0.11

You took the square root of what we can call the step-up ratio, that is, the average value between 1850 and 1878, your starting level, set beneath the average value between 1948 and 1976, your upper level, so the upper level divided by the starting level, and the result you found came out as 0.98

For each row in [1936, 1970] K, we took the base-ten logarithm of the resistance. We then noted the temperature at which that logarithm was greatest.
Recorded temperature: 1961.0 K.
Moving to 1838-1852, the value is 1841.0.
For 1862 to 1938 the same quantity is 1889.0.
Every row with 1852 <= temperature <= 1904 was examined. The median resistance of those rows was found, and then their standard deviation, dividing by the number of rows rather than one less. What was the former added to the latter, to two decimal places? 2.20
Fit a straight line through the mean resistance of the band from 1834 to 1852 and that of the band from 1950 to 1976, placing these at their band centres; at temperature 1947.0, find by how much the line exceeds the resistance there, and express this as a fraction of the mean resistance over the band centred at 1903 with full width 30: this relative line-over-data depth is -0.047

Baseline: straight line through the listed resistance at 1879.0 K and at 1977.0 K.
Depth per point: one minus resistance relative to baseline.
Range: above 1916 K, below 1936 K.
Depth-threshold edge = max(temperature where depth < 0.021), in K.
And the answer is 1935.0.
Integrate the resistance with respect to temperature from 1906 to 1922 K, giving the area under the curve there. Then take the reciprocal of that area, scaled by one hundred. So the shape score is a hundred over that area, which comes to 3.3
